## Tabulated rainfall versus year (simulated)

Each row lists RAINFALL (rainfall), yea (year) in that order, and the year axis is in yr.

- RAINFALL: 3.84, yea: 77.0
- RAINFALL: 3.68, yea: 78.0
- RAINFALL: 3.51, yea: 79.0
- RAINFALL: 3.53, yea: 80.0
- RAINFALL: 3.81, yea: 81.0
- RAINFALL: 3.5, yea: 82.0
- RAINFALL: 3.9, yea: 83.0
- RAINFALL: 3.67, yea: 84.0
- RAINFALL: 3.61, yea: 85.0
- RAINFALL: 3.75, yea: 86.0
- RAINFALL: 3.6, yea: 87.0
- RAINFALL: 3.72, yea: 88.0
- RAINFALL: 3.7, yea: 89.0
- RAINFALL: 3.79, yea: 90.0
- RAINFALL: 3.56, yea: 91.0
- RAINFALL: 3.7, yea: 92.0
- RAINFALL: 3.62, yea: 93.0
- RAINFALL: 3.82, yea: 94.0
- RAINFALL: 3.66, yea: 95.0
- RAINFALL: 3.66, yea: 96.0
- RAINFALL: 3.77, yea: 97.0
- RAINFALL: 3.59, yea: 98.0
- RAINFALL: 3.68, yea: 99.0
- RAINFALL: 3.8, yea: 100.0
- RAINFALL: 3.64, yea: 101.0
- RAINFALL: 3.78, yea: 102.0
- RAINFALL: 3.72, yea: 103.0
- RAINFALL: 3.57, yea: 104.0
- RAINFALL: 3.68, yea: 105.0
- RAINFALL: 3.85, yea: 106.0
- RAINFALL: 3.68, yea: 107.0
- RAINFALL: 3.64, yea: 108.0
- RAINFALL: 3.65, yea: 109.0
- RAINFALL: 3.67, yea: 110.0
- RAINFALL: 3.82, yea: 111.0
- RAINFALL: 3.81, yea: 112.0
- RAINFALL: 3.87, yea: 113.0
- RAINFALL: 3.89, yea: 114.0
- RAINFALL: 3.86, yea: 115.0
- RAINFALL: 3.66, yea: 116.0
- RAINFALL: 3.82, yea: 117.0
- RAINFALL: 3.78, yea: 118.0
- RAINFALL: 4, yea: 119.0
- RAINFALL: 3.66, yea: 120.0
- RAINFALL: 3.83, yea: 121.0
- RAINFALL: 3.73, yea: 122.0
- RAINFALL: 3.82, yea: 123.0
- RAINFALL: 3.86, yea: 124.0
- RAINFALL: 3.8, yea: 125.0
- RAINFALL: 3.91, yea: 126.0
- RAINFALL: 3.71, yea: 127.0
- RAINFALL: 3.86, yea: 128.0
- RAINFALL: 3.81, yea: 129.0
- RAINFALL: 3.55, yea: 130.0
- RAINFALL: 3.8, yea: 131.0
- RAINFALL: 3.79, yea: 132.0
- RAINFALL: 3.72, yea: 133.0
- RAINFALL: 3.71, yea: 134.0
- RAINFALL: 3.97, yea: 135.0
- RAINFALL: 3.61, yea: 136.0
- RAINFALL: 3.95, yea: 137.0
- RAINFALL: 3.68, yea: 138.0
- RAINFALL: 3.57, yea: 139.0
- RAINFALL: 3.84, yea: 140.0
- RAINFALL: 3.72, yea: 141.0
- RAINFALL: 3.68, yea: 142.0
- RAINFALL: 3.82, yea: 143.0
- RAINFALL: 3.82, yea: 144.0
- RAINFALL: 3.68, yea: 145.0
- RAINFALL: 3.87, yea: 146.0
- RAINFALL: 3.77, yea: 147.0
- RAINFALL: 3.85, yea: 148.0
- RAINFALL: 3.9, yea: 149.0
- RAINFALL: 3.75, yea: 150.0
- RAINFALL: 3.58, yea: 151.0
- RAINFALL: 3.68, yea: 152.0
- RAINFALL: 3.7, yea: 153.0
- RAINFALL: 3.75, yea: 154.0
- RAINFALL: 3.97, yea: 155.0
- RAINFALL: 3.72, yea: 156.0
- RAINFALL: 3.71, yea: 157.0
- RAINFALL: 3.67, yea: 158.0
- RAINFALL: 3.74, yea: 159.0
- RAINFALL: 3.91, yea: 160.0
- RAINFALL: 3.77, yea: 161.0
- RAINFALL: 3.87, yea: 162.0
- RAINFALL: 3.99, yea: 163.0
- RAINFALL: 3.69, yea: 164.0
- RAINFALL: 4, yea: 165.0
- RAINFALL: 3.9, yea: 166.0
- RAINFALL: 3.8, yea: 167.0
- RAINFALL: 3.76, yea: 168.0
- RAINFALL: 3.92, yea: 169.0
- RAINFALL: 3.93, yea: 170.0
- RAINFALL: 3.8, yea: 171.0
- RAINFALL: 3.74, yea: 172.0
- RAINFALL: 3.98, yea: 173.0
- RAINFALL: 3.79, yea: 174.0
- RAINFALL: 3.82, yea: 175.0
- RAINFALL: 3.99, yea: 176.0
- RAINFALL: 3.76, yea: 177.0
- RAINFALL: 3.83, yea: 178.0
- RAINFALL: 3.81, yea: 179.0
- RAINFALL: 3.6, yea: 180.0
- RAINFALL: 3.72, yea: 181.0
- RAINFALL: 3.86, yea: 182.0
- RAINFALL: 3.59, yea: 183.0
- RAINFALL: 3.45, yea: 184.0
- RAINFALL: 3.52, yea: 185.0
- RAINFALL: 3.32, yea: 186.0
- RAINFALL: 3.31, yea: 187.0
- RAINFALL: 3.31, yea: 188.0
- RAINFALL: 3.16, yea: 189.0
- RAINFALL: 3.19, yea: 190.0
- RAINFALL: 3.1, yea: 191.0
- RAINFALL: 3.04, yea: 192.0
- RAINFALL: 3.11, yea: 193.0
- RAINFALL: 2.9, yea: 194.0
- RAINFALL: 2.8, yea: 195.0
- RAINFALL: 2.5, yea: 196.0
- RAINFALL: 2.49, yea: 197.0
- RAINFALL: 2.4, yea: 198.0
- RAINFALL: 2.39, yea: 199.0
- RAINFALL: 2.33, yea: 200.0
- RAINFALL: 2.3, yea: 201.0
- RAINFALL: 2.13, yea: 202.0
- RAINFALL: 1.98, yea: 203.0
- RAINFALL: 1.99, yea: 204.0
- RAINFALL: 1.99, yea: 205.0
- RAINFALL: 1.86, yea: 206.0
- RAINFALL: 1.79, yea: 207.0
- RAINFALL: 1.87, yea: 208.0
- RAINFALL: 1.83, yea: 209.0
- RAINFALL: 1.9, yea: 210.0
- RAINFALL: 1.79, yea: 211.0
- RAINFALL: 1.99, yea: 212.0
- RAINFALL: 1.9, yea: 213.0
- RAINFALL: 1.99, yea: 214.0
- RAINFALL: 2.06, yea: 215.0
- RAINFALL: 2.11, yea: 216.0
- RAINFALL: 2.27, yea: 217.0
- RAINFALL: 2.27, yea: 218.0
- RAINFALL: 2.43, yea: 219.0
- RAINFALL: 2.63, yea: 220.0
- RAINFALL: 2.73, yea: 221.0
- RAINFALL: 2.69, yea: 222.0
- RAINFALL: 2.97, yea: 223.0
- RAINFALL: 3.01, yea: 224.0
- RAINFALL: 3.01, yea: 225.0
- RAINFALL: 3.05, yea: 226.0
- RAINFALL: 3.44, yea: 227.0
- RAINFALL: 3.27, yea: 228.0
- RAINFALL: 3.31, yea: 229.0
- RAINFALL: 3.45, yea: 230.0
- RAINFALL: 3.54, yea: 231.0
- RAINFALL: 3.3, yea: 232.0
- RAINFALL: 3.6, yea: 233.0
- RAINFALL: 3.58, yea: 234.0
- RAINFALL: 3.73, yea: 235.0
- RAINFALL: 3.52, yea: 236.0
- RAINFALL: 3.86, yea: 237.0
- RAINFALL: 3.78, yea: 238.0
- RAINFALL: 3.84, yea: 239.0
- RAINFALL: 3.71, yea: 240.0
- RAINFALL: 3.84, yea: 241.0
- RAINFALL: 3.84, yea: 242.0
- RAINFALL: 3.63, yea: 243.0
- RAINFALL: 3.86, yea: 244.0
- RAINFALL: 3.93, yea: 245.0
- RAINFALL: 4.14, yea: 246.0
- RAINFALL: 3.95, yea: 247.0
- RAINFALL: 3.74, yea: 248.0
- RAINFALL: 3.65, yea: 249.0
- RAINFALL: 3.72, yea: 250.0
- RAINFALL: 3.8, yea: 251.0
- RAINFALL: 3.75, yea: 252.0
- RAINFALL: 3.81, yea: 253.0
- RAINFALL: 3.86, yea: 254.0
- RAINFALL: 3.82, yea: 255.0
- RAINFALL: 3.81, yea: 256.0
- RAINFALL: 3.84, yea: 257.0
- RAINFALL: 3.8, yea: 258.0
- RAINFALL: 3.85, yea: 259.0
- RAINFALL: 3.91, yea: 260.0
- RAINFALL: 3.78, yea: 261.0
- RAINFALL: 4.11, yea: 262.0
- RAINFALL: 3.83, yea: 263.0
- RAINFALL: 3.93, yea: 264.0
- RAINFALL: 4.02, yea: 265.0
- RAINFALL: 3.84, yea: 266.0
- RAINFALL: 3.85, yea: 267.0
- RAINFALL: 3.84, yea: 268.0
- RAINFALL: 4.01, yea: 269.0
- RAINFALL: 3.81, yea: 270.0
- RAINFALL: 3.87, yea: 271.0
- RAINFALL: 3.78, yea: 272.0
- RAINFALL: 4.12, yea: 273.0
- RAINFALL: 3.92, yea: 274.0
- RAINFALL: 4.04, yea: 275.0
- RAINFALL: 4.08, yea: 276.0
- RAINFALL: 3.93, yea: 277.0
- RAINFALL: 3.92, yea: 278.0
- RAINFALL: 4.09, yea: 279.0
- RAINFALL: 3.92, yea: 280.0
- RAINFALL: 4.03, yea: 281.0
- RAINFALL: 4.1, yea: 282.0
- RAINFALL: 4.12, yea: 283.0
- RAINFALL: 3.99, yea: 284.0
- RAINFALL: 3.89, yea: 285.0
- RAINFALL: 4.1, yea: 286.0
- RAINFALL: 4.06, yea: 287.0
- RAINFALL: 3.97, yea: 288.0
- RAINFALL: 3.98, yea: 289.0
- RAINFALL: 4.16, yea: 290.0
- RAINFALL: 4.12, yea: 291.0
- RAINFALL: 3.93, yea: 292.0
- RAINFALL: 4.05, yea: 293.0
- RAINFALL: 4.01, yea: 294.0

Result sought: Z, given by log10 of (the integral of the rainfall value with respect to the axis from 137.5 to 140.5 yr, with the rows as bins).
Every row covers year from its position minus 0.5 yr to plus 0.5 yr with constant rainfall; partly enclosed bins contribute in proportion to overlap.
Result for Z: 1.04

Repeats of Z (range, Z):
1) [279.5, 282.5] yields 1.08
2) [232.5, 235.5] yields 1.04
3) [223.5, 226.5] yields 0.96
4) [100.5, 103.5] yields 1.05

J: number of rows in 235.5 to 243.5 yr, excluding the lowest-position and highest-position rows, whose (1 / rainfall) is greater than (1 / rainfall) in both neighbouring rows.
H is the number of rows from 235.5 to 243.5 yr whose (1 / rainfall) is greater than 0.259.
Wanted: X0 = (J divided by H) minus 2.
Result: -1.75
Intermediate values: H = 8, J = 2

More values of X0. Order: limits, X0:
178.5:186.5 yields -1.75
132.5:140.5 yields -1.50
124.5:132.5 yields -1.71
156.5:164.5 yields -1.60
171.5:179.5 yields -1.67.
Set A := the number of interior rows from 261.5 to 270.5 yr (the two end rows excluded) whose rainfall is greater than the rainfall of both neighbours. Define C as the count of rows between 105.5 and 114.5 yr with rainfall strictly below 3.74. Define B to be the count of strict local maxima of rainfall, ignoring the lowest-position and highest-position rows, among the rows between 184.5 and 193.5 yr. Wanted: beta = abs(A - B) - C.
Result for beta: -2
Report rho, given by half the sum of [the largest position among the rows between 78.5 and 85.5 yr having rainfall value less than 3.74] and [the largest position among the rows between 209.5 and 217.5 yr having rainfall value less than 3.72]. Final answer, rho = 151.0 yr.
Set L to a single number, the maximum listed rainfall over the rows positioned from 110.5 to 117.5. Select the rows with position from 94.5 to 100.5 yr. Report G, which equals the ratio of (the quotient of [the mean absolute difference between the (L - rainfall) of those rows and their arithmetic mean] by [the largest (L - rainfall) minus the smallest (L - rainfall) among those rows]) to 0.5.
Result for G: 0.58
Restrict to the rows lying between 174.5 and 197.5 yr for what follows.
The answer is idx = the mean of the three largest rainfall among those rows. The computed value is 3.89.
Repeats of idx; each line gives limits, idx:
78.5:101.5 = 3.84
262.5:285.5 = 4.11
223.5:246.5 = 3.98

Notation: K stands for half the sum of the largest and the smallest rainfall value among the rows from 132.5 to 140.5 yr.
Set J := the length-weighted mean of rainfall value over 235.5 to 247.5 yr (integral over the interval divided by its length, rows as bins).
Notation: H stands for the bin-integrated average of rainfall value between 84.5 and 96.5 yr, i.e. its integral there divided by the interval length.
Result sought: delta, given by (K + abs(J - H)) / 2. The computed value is 2.0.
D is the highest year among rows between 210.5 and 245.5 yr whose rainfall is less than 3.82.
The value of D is 243.0 yr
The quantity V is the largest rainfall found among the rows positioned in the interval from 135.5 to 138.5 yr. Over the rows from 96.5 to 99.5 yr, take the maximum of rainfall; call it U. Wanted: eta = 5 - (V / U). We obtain 3.95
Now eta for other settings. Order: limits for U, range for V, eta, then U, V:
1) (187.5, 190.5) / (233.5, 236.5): 3.87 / 3.31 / 3.73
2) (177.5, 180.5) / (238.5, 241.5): 4.00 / 3.83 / 3.84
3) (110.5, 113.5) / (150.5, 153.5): 4.04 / 3.87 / 3.7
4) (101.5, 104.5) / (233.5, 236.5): 4.01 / 3.78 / 3.73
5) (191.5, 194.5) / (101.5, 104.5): 3.78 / 3.11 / 3.78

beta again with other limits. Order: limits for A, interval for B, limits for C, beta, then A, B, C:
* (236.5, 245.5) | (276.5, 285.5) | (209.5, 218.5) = -8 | 1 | 2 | 9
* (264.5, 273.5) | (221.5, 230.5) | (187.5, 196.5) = -7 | 3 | 1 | 9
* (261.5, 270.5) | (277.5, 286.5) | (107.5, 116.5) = -3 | 3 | 2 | 4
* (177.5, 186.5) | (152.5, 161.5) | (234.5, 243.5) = -4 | 2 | 2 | 4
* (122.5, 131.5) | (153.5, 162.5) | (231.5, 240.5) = -5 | 3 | 2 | 6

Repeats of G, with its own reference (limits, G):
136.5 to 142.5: 0.54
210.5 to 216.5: 0.53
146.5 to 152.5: 0.53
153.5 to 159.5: 0.47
